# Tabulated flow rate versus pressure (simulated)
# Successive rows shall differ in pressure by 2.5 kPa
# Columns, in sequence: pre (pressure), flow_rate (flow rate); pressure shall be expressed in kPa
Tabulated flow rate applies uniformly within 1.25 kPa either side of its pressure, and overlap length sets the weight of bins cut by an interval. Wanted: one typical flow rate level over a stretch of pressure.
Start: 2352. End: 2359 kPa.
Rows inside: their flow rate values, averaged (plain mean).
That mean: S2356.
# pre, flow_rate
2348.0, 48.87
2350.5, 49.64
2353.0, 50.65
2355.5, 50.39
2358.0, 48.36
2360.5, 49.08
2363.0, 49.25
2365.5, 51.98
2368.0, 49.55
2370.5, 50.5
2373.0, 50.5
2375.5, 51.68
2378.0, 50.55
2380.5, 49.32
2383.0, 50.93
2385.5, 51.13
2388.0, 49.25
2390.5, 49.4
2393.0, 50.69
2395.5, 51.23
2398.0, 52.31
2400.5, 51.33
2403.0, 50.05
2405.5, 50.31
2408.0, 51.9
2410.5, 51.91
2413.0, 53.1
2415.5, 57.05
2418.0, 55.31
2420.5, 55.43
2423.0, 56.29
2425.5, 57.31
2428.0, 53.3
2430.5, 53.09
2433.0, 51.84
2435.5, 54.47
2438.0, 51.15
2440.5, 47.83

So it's 49.8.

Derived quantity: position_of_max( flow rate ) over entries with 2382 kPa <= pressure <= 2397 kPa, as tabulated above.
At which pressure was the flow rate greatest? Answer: 2395.5 kPa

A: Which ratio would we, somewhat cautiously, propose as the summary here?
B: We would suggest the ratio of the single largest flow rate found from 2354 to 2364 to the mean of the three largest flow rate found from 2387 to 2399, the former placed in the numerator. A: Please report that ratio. 0.98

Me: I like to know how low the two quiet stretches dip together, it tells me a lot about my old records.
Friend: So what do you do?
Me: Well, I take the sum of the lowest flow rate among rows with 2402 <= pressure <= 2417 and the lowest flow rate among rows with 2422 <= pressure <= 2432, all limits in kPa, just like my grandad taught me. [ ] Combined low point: 103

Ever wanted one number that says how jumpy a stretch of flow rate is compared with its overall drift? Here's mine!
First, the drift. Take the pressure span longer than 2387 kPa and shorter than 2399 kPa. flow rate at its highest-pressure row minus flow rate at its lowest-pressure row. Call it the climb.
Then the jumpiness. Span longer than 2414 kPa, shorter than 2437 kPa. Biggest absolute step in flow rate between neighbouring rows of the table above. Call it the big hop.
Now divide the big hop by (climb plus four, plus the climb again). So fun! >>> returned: 0.4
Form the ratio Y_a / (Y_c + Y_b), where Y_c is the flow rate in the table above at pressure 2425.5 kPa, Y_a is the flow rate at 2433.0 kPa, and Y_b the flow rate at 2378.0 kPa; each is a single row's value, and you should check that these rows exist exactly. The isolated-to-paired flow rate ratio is 0.48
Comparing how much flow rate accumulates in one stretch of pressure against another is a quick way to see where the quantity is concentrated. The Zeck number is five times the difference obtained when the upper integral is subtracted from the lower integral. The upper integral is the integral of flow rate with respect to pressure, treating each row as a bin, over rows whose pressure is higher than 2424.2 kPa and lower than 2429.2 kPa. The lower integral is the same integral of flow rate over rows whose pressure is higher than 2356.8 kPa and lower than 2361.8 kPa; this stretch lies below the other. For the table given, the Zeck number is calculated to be -165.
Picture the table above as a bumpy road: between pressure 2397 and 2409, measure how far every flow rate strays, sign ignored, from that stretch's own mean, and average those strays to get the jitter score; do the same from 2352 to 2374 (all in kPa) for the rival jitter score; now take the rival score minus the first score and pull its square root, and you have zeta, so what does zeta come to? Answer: 0.247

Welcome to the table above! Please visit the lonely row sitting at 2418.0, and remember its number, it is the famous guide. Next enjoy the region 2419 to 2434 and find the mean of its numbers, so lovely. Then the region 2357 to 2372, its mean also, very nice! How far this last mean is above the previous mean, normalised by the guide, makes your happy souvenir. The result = -0.09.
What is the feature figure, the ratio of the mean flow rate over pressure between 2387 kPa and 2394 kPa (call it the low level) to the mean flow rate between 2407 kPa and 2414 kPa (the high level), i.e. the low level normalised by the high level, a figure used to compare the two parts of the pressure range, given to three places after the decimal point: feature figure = 0.952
